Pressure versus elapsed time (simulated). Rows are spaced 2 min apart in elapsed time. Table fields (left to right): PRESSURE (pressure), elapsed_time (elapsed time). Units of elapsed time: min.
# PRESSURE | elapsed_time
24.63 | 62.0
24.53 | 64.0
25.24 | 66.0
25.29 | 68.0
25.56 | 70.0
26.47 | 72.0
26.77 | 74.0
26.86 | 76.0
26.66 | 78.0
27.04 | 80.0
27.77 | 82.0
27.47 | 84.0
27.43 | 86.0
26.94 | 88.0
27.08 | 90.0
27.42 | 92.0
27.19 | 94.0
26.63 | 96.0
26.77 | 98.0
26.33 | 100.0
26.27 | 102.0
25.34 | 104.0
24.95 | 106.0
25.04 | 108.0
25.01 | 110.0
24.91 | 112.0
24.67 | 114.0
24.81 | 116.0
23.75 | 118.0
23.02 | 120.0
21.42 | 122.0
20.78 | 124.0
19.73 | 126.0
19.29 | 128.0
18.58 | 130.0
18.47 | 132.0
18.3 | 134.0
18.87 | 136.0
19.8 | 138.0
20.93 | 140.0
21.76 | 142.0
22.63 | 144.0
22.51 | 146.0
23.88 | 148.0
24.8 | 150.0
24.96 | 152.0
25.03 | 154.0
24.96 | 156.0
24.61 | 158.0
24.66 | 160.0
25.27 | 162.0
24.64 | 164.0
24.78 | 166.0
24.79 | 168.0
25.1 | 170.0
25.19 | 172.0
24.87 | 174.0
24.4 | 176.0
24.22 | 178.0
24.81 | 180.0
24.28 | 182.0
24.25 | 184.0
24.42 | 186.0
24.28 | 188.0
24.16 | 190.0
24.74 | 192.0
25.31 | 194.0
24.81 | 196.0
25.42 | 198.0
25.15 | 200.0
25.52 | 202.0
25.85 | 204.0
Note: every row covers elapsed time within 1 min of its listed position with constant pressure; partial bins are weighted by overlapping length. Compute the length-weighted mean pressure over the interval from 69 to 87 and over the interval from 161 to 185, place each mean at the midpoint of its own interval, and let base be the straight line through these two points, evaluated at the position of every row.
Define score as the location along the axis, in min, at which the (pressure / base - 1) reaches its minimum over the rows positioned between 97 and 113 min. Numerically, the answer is 106.0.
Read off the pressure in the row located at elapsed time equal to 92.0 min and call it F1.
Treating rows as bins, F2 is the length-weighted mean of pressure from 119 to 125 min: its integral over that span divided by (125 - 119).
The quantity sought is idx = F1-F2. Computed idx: 6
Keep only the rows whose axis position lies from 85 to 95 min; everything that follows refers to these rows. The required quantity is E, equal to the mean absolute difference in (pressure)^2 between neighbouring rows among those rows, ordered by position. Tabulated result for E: 16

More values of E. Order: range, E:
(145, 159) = 23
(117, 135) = 29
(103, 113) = 8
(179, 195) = 15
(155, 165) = 20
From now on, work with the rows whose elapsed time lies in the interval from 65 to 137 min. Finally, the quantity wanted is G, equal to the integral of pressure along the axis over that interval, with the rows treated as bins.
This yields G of 1768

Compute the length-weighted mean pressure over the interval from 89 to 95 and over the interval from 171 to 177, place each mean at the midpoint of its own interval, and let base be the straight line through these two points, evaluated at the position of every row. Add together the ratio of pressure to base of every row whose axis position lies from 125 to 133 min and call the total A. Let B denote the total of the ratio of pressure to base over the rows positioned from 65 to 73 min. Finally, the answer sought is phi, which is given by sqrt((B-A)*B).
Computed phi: 1.7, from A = 2.9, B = 3.68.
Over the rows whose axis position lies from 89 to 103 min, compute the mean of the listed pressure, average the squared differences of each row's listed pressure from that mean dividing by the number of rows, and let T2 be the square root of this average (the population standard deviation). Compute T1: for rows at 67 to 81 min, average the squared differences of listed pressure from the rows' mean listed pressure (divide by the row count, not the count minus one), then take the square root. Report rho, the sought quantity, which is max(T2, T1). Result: 0.6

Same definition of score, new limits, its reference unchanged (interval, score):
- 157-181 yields 158.0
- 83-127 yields 126.0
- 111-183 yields 134.0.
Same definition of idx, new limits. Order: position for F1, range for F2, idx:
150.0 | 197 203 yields -1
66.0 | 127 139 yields 6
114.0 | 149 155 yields 0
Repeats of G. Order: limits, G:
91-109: 472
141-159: 430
